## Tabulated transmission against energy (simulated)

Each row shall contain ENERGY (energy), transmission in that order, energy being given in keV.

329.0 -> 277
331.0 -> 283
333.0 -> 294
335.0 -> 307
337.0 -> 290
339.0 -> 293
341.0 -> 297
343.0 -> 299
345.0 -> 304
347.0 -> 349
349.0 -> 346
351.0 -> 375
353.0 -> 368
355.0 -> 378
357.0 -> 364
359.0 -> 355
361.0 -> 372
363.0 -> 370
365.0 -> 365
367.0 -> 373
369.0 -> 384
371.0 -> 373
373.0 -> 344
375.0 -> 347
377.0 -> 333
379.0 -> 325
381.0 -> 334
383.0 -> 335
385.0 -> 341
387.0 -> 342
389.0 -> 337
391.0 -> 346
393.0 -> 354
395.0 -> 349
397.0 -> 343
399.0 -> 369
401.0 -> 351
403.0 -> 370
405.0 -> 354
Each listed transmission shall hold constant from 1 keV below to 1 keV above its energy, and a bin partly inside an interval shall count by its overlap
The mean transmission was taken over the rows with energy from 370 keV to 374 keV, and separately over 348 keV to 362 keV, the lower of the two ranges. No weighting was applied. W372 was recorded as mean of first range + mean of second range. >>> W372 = 724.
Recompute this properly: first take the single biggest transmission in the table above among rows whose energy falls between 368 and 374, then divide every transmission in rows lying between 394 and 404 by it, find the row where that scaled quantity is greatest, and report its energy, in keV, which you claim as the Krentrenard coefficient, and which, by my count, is 403.0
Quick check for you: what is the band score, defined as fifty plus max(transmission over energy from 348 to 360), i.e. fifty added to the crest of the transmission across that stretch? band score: 428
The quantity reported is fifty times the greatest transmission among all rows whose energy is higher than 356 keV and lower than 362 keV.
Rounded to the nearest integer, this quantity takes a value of 18600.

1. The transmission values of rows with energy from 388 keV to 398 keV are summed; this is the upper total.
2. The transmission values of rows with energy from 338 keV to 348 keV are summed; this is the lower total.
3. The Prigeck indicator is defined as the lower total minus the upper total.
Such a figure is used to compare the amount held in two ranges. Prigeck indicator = -187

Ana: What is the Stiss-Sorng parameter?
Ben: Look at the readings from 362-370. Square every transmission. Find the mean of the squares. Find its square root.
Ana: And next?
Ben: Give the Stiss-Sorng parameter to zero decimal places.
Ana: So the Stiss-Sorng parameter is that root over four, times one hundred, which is 9327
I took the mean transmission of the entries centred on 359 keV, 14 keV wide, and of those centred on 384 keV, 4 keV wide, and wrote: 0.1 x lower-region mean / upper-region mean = 0.109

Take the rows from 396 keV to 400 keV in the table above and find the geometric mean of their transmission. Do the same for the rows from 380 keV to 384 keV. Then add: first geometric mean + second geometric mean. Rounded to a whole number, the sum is 690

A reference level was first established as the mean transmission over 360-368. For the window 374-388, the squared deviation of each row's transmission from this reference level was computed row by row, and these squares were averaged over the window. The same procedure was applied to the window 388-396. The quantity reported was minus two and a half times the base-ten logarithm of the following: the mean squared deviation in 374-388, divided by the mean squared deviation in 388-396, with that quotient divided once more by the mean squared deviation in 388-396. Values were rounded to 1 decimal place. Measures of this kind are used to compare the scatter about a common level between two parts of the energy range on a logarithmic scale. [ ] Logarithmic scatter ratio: 6.2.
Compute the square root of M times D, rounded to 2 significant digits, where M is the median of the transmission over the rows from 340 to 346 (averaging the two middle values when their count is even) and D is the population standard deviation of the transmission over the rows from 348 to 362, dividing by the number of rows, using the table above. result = 56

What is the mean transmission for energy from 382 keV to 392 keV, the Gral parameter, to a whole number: 340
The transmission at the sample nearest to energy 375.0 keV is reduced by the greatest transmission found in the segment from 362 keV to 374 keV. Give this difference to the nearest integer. -37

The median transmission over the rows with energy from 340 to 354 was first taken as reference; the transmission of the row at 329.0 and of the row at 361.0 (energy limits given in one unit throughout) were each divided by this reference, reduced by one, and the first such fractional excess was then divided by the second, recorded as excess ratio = -2.7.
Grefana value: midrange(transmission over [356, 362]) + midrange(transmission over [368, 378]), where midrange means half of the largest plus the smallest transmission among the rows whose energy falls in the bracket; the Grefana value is 722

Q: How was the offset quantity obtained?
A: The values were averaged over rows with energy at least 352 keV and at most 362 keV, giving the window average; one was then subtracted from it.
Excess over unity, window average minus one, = 366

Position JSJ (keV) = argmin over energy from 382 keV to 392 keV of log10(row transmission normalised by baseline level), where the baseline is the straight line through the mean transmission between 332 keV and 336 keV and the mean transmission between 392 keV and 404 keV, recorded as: 389.0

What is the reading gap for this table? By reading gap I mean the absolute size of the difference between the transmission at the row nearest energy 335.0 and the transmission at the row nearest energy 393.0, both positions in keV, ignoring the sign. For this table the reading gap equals 47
